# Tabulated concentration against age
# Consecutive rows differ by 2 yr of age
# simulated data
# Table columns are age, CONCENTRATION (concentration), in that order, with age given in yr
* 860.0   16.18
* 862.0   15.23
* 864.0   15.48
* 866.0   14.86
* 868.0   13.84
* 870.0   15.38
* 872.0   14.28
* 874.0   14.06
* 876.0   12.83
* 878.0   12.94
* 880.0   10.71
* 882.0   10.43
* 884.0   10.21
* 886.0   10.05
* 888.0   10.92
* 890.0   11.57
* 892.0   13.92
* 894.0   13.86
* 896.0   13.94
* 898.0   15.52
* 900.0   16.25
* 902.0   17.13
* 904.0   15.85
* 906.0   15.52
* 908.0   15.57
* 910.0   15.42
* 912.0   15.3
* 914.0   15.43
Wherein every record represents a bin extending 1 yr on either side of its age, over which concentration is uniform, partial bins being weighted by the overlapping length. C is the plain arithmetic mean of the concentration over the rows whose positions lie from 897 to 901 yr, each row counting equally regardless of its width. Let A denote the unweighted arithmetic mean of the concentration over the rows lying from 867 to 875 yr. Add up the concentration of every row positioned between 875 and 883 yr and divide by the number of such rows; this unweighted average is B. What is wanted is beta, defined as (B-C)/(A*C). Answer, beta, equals -0.02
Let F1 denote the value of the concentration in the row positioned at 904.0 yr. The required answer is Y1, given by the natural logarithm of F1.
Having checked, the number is 2.76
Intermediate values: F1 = 15.85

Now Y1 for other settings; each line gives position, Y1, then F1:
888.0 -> 2.39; 10.92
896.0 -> 2.63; 13.94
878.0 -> 2.56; 12.94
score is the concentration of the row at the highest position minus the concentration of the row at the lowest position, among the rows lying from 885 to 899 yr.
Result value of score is 5.5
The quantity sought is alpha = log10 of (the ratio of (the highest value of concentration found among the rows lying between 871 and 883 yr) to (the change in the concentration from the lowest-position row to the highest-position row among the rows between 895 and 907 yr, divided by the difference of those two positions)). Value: 2.0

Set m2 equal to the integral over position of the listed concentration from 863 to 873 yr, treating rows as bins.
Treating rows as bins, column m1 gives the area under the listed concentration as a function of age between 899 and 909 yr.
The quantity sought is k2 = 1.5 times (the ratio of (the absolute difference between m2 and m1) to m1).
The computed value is 0.1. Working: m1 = 161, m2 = 148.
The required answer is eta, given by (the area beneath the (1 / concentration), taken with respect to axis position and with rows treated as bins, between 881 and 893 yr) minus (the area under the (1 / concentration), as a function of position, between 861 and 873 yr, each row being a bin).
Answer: 0.28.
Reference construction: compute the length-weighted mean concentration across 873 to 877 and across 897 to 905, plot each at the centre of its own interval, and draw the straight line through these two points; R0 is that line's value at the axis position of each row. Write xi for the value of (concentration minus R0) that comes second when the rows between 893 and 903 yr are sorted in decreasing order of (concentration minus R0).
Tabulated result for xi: 0.2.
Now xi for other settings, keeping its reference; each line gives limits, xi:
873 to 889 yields -0.7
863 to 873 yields 2.5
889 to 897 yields -1.6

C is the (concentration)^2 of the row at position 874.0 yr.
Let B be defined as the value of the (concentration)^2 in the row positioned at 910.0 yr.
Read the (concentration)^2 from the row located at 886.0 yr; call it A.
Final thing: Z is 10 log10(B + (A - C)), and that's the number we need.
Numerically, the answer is 21.5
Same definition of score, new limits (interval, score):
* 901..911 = -1.7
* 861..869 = -1.4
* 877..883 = -2.5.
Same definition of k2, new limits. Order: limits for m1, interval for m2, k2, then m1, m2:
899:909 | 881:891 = 0.5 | 161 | 106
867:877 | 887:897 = 0.1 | 141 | 128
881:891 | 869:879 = 0.5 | 106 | 139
